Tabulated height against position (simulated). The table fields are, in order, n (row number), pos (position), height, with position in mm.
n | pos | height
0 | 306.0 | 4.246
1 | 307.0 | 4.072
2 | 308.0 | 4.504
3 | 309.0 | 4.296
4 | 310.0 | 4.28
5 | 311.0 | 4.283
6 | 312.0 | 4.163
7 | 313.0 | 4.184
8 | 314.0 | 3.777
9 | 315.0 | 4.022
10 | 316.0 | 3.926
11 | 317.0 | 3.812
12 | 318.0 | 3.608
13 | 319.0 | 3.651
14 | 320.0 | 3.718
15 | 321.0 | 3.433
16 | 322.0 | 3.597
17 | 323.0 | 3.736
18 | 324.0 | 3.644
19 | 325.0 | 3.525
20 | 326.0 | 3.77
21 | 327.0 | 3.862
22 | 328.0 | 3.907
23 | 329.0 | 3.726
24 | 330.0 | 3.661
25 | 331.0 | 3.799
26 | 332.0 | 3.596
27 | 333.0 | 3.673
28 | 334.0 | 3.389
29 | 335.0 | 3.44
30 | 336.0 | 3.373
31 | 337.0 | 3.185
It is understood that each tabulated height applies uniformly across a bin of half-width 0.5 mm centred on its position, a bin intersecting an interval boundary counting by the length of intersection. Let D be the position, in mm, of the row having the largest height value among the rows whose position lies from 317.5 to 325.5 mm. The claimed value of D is 323.0 mm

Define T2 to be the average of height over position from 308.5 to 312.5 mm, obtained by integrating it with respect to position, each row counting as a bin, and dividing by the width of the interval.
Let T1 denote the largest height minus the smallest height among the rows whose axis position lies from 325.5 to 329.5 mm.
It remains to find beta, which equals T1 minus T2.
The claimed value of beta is -4.07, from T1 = 0.18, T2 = 4.26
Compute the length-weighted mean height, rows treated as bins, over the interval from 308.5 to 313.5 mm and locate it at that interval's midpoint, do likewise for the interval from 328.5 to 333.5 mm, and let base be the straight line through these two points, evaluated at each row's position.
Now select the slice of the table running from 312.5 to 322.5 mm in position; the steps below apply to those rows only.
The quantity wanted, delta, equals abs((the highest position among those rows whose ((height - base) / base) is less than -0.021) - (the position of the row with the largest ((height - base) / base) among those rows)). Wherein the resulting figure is 9 mm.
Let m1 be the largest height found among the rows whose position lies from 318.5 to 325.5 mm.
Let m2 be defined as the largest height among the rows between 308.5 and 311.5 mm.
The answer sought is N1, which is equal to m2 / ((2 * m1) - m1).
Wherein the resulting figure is 1.15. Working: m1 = 3.736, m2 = 4.296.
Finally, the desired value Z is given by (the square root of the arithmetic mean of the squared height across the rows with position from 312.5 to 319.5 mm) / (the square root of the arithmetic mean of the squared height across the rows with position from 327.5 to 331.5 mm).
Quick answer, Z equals 1.02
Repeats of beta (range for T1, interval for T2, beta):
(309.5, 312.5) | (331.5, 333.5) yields -3.51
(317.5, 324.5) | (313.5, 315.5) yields -3.60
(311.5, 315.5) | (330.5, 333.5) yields -3.28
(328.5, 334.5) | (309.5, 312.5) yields -3.83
